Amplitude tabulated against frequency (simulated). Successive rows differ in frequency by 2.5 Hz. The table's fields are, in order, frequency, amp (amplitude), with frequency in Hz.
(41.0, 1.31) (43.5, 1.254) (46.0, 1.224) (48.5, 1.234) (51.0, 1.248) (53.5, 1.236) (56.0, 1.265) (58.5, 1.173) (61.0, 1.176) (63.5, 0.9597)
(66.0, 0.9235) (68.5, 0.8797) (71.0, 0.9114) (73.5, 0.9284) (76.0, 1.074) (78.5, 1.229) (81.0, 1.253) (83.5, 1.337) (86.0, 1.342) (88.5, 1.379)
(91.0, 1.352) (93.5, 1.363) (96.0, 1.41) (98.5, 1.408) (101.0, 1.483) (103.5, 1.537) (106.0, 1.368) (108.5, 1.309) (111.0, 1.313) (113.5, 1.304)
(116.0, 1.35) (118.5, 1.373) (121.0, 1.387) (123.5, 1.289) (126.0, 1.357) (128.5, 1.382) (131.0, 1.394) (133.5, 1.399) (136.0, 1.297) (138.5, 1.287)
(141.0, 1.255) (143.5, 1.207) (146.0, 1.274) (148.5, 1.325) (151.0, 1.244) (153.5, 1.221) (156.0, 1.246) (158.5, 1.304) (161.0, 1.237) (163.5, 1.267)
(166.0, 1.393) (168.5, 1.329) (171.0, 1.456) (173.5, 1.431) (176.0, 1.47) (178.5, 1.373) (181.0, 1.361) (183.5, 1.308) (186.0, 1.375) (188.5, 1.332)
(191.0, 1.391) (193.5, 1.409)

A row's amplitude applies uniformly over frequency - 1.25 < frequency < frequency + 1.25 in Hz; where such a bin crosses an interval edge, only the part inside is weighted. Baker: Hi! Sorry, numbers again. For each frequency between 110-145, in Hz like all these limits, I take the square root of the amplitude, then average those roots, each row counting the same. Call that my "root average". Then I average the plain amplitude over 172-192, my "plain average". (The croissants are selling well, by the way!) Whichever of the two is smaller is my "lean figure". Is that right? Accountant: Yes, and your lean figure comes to 1.15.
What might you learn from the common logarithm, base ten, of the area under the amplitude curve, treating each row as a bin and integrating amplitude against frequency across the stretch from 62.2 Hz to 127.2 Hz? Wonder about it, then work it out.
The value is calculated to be 1.91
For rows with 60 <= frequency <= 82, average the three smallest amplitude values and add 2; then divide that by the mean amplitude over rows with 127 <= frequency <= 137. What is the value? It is 2.1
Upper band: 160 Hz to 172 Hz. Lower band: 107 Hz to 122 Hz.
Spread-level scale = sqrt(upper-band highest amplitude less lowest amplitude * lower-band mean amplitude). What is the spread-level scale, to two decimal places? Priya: 0.54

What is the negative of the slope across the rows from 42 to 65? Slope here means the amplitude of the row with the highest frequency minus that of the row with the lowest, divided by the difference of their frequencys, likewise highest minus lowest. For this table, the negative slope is 0.015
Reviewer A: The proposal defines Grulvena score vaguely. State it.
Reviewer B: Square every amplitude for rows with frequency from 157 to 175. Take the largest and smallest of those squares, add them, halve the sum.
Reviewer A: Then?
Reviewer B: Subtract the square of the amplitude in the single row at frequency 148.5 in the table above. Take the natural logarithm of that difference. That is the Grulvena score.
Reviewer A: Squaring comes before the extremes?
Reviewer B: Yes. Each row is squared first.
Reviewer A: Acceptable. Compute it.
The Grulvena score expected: -2.7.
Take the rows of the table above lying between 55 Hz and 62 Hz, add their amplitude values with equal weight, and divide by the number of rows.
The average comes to 1.20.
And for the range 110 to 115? 1.31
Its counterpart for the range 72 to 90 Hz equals 1.22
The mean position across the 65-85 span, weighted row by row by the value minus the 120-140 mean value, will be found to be 71.5 Hz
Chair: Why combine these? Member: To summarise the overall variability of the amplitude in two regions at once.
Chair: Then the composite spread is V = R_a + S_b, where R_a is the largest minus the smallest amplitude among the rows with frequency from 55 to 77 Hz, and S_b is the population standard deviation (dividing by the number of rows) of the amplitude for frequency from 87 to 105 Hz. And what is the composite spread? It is 0.45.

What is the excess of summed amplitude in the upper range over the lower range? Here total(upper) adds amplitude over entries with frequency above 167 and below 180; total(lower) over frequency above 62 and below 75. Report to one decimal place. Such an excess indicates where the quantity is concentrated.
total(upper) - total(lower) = 2.5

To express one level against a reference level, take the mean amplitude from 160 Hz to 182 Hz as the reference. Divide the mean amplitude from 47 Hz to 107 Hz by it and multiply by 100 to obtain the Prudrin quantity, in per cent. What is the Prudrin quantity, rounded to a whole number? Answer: 90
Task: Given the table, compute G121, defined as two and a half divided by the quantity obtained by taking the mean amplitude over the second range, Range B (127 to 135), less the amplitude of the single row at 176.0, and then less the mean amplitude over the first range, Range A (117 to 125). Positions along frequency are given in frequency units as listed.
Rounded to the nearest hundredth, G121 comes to -1.75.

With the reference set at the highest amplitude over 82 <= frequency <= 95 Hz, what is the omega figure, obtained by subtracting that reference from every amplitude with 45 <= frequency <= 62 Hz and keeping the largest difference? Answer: -0.11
